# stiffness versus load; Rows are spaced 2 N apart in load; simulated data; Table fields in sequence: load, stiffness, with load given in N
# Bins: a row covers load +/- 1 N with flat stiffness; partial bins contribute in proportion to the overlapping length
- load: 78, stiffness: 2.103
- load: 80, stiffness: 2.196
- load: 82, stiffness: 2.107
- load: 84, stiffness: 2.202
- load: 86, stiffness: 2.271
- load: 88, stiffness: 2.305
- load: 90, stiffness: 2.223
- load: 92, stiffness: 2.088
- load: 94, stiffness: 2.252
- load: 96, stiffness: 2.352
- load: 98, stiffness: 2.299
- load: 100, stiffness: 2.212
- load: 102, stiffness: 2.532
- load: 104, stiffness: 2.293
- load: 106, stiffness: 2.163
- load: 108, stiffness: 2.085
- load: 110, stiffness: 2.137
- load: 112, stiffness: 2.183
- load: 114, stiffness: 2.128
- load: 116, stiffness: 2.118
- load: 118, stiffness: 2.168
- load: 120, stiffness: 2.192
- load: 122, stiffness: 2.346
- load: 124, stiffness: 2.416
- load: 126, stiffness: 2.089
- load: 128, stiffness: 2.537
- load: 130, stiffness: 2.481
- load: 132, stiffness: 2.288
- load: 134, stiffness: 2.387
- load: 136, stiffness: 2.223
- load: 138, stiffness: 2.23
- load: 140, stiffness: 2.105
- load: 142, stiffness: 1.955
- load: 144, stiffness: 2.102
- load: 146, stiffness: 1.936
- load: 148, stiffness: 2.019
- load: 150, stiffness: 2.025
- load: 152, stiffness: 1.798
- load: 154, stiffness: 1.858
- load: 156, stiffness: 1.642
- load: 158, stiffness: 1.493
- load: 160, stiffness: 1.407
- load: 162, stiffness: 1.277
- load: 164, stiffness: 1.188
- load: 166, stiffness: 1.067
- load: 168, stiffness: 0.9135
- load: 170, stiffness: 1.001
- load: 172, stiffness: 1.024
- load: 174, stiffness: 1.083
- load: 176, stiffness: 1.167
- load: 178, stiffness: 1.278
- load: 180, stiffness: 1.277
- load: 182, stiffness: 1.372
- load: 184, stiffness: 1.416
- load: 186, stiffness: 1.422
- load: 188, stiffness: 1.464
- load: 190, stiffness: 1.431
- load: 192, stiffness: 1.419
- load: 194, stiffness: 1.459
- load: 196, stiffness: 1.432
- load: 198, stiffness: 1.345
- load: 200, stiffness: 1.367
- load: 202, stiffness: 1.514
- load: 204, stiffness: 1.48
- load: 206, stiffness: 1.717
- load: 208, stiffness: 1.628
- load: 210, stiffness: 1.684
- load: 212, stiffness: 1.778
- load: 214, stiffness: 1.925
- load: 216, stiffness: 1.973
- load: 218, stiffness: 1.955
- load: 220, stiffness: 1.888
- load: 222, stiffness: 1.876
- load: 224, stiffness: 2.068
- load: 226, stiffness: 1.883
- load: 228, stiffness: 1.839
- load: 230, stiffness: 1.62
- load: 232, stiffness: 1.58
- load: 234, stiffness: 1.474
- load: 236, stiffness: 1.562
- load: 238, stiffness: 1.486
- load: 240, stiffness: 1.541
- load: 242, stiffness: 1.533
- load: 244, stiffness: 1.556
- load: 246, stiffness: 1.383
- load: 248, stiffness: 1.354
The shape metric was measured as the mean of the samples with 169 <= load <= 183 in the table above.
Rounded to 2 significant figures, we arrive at 1.2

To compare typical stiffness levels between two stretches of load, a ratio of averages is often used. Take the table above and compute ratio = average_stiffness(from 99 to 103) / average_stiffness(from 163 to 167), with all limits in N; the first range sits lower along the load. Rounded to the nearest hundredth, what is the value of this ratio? 2.10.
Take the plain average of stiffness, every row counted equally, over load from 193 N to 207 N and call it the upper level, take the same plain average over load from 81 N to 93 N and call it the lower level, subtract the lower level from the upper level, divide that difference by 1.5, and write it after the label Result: -0.5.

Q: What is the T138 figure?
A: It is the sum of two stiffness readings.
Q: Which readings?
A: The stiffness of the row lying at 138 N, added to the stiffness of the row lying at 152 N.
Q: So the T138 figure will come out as 4.0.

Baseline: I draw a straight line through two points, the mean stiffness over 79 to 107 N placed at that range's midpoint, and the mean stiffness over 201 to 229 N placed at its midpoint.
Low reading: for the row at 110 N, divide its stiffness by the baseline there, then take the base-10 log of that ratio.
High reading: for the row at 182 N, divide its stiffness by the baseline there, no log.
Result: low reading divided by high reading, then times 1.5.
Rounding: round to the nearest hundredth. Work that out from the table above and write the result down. -0.02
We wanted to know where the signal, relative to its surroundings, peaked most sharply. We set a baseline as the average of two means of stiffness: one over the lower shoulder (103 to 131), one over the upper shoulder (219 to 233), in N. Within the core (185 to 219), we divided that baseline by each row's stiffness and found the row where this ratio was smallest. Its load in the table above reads 216 N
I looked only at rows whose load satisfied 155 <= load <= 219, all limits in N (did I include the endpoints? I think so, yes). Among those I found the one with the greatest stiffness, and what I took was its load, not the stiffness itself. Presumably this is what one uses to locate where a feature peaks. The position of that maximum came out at 216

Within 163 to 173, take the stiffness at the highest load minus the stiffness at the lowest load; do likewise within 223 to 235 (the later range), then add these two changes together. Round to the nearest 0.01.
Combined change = -0.76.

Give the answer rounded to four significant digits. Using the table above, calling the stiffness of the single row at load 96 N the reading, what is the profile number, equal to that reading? 2.352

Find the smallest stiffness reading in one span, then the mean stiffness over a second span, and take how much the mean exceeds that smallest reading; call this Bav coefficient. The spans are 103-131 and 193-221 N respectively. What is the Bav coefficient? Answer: -0.43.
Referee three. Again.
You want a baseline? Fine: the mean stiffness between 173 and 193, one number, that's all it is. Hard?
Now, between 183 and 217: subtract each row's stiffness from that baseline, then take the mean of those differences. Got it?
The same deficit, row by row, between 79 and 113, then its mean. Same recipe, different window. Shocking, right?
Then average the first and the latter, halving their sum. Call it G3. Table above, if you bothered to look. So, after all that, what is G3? -0.56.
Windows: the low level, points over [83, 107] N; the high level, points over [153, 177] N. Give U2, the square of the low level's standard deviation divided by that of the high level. 0.1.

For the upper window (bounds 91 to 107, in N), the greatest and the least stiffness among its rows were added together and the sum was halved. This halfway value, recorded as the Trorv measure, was 2.31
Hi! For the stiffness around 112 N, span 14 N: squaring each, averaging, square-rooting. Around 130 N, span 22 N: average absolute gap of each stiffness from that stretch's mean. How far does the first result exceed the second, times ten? 20.2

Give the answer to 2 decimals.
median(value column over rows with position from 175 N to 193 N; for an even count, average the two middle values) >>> 1.42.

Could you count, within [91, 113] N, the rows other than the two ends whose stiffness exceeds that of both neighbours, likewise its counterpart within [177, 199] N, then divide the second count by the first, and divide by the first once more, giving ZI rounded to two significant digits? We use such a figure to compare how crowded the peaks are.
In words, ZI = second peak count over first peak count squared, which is 0.50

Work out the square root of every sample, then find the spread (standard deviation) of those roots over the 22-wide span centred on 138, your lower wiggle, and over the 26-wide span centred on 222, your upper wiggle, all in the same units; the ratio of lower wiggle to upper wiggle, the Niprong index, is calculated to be 1.0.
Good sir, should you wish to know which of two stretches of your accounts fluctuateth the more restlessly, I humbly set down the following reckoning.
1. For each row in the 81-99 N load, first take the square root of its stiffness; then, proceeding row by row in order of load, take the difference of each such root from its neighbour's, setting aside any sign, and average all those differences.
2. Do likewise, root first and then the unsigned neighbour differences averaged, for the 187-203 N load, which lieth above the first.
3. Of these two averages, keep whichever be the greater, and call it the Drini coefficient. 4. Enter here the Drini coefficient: 0.031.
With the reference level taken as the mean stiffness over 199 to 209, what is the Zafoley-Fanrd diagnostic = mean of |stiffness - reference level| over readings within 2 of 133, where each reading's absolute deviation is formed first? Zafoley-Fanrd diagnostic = 0.80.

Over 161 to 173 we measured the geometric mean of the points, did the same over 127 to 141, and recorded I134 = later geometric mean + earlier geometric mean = 3.39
